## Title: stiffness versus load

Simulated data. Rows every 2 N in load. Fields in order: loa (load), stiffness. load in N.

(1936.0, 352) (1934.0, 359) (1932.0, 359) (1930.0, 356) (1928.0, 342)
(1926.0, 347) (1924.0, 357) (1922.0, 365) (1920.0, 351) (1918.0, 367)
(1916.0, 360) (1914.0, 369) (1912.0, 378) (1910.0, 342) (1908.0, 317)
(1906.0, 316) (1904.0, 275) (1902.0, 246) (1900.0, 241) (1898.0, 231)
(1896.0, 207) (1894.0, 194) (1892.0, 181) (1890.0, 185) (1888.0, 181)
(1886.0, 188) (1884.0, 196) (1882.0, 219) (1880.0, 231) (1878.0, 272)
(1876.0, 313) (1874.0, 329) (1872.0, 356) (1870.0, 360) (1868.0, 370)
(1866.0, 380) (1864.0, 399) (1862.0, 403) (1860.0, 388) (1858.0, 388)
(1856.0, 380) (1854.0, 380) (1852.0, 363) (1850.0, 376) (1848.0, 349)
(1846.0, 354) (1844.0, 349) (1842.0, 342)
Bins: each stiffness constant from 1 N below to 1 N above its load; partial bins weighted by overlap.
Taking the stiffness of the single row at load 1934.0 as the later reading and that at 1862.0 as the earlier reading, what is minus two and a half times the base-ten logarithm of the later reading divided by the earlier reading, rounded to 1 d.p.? 0.1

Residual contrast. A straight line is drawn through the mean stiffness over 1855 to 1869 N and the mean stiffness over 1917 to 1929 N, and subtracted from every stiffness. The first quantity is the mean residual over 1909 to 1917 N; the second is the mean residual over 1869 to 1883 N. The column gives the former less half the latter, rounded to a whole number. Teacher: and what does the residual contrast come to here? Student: 43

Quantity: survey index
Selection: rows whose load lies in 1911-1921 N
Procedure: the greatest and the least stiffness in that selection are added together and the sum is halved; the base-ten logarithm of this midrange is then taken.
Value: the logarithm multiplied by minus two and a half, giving -6.4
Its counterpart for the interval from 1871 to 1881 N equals -6.2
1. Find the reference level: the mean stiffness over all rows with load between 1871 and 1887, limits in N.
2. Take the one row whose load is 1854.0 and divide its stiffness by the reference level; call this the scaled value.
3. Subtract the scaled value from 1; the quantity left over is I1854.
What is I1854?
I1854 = -0.44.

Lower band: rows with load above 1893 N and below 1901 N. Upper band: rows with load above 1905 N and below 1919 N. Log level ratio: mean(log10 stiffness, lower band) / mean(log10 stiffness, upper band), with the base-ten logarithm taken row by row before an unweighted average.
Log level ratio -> 0.92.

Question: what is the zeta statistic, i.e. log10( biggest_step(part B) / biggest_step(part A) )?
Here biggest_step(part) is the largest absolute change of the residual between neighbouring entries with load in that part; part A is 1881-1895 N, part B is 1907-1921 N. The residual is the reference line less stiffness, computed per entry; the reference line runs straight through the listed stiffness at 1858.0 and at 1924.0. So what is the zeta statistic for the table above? 0.22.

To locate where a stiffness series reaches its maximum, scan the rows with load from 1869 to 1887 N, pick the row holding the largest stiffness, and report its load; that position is 1870.0 N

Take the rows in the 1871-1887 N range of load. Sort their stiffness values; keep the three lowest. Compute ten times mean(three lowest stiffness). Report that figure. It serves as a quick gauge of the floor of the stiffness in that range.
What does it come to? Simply 2010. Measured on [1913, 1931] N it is 3467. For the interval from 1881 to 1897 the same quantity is 1823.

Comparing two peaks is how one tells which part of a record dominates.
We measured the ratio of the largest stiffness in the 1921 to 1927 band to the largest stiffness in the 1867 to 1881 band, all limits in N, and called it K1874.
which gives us 1.0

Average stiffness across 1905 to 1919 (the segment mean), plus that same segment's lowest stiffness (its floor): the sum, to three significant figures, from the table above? 666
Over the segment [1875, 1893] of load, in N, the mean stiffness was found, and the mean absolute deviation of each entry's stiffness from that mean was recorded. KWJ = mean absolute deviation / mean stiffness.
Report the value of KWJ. 0.16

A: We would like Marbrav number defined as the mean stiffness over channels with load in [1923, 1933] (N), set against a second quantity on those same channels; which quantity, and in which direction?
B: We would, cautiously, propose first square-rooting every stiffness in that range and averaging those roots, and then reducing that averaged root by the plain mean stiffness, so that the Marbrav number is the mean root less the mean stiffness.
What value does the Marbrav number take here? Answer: -333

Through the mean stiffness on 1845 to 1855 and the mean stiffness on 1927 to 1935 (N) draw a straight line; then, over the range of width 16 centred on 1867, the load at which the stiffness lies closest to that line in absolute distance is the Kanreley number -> 1870.0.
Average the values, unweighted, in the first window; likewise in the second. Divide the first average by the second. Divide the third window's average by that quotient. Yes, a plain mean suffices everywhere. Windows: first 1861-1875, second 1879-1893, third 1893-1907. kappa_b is 130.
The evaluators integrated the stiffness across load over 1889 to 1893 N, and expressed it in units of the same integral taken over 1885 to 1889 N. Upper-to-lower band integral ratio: 1.0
